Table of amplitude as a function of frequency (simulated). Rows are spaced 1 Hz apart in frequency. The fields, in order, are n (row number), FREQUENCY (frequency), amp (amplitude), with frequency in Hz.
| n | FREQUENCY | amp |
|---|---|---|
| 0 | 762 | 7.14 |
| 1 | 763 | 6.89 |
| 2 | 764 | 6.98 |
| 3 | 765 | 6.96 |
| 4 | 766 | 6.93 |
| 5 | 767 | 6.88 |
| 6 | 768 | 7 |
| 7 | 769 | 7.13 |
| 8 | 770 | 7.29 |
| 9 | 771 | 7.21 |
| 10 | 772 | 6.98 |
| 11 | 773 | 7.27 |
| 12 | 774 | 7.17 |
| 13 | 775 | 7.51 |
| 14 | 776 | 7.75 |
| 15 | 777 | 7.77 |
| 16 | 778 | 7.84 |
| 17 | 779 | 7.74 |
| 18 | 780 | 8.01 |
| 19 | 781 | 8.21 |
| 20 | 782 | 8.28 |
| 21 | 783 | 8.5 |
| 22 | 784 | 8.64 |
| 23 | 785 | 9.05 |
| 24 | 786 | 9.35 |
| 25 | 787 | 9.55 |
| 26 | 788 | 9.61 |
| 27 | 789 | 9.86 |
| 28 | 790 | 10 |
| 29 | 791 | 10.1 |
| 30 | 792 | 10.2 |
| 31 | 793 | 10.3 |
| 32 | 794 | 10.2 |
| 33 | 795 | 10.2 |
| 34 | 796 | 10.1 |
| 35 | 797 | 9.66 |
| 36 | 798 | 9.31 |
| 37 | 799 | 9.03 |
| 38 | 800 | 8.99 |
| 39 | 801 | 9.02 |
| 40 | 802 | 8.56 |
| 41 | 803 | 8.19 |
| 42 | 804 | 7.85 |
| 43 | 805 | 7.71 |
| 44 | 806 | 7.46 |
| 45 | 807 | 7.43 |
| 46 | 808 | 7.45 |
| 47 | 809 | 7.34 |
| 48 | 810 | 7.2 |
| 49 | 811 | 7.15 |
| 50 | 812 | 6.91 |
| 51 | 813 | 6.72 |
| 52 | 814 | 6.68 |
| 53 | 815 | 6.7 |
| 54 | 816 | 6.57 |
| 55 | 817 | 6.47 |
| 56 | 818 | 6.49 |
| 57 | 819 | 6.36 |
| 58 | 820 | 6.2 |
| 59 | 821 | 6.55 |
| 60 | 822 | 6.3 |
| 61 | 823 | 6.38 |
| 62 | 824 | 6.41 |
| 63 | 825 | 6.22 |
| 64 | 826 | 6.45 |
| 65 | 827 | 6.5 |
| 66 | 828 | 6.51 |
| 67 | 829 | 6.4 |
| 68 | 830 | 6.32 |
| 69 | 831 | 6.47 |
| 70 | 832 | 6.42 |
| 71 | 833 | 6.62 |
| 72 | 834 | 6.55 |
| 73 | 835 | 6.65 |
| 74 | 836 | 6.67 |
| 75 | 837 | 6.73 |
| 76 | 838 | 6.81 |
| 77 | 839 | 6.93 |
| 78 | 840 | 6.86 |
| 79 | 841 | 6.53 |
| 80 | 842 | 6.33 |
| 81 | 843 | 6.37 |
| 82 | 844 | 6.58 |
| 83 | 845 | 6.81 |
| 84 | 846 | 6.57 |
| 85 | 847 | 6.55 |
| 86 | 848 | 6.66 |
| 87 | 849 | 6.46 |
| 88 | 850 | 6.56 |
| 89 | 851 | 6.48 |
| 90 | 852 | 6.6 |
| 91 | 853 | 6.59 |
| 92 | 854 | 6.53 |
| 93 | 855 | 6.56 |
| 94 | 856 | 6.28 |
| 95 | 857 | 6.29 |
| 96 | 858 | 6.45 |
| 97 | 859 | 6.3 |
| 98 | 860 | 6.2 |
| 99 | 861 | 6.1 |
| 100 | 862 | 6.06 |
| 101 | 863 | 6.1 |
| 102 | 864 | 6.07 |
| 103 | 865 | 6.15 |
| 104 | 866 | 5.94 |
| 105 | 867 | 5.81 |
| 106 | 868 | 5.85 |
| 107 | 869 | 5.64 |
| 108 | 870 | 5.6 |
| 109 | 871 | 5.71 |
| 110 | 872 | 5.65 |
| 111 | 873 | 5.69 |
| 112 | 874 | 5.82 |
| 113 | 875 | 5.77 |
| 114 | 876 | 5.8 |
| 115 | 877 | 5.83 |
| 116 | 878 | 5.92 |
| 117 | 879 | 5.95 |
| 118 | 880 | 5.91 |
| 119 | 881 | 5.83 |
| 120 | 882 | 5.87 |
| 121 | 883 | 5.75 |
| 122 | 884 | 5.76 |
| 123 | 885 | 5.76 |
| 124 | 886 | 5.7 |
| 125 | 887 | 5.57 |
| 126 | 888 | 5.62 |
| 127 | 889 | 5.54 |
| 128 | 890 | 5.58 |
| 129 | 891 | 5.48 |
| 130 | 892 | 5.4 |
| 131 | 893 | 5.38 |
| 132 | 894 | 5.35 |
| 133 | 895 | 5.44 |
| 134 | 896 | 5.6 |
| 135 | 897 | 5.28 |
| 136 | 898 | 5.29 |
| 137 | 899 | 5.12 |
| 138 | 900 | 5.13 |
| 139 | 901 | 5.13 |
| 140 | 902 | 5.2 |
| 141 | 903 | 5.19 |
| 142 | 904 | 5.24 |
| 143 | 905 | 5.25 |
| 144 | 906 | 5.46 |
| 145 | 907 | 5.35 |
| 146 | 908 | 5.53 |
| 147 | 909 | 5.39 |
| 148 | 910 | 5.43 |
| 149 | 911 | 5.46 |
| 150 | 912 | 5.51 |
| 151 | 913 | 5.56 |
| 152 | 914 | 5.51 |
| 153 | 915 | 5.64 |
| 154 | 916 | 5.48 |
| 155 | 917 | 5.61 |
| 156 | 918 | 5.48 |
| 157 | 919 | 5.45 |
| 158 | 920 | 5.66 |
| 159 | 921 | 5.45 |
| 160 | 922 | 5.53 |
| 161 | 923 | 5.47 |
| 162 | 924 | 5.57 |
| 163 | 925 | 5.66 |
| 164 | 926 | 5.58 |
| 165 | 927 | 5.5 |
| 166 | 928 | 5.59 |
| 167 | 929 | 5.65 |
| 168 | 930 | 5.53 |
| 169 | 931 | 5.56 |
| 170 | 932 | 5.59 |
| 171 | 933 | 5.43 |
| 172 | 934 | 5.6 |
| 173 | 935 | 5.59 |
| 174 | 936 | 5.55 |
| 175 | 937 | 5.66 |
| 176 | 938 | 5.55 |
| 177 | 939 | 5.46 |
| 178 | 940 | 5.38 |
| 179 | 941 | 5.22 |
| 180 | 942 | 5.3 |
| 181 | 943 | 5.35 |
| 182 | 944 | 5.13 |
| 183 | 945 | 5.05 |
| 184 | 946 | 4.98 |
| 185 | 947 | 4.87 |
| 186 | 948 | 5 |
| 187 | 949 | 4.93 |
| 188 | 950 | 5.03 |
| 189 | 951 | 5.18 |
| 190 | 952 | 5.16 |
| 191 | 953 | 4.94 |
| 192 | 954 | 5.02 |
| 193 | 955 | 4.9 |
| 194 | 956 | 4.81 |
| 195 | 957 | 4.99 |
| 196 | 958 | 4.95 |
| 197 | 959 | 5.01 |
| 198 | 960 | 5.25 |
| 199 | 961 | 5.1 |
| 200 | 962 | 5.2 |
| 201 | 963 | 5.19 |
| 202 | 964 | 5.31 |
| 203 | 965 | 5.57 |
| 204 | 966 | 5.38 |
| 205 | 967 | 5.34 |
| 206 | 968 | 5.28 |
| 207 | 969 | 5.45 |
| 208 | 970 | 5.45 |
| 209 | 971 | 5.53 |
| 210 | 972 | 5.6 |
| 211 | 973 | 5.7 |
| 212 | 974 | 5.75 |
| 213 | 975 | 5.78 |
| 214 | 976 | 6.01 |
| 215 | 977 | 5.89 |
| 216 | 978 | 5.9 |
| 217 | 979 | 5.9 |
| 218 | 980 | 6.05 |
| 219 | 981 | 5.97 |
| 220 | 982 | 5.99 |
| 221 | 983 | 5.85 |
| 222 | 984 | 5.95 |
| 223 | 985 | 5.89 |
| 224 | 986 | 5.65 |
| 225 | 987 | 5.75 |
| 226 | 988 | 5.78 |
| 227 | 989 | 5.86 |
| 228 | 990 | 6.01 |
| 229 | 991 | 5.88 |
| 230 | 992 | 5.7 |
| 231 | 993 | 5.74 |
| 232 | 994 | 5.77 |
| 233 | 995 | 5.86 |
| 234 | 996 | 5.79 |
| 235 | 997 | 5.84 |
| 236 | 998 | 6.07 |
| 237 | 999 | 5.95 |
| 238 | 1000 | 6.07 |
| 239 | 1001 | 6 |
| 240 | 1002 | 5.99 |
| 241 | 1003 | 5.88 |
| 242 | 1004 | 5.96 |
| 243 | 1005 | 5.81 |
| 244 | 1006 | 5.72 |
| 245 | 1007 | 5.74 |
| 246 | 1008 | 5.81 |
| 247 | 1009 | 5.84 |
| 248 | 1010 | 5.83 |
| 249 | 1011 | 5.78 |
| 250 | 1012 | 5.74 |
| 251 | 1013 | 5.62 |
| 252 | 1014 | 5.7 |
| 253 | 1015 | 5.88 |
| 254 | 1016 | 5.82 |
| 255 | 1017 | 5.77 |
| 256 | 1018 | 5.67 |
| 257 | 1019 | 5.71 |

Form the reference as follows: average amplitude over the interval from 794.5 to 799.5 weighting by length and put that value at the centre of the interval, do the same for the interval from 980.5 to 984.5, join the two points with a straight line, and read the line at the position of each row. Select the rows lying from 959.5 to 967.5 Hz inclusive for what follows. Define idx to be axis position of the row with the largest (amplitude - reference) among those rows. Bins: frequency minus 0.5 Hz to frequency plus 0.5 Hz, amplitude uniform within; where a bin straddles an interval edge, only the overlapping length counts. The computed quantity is 965 Hz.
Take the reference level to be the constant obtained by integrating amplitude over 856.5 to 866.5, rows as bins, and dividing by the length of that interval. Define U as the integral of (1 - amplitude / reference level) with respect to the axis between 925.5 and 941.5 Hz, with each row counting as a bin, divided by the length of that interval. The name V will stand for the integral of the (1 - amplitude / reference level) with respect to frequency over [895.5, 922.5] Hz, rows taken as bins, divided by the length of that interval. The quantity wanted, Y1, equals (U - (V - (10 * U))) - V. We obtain 0.9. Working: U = 0.10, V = 0.12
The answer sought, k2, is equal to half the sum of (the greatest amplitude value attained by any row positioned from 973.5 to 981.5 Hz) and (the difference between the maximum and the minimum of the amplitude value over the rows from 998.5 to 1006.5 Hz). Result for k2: 3.2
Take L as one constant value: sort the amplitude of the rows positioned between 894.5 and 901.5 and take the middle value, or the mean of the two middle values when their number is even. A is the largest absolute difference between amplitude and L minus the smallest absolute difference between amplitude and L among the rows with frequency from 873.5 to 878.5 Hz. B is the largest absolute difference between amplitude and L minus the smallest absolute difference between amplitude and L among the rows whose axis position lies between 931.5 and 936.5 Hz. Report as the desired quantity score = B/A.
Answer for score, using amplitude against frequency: 1.13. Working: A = 0.15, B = 0.17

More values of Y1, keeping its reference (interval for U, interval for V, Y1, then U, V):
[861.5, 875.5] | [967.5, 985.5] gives 0.4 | 0.05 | 0.06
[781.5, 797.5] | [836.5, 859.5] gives -6.0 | -0.56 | -0.06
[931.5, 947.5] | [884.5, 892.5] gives 1.3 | 0.13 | 0.09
